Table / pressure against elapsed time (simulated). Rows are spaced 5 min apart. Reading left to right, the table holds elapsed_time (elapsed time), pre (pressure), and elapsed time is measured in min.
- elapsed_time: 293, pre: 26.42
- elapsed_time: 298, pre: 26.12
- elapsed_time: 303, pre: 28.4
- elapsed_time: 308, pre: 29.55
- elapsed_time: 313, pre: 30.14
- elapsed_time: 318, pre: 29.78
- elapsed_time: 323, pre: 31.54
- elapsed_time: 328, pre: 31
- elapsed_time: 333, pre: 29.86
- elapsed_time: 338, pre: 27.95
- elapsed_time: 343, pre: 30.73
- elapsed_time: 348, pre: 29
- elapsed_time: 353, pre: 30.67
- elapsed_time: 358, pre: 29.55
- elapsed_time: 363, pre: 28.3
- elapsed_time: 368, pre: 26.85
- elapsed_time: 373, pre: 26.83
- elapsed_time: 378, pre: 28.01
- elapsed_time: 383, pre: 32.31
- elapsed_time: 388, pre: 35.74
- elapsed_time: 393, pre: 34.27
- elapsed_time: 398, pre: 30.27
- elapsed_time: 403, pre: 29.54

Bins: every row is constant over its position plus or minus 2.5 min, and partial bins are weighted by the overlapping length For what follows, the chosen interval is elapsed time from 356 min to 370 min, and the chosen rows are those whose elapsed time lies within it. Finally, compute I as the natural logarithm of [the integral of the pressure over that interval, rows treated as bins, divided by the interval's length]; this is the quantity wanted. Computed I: 3.34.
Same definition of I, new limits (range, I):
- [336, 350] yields 3.38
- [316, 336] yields 3.42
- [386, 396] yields 3.55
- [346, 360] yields 3.39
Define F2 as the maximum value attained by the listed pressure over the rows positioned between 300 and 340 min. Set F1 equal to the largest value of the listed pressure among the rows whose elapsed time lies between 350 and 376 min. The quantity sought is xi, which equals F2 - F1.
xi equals 1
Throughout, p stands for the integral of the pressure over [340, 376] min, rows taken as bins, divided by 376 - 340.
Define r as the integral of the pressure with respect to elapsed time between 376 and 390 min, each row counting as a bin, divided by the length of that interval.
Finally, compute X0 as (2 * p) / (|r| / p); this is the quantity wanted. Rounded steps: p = 28.8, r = 32.0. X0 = 52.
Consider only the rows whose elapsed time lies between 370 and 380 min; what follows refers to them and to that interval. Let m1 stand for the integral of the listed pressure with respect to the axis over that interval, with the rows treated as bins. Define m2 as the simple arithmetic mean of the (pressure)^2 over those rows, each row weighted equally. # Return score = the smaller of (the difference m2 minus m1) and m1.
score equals 274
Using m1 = 274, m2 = 752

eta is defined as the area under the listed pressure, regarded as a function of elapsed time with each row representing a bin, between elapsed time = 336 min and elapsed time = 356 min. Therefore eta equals 593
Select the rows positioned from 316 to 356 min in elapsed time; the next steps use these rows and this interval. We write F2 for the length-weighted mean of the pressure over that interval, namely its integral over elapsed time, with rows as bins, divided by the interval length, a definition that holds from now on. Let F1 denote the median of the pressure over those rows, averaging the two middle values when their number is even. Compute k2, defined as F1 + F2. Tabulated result 60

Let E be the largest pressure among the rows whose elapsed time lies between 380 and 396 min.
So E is 35.74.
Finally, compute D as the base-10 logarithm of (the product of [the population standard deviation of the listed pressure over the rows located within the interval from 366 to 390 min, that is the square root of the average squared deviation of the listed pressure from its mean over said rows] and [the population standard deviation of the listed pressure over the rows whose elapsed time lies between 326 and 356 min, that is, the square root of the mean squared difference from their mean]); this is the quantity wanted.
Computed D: 0.58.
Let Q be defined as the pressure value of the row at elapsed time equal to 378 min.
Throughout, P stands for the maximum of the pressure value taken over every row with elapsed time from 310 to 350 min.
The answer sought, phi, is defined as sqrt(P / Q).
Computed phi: 1.06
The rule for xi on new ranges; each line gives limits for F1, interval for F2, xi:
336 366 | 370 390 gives 5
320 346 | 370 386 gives 1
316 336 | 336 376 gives -1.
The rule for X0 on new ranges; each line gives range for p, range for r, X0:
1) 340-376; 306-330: 55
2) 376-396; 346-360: 72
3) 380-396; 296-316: 80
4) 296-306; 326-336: 50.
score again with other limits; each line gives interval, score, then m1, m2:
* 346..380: -156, 968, 812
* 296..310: 393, 393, 787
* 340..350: 298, 298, 893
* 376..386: 305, 305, 914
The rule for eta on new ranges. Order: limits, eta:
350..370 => 578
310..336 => 790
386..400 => 468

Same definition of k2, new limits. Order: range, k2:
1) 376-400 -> 65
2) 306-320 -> 60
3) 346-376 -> 57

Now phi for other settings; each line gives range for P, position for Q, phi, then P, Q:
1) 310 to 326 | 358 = 1.03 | 31.54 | 29.55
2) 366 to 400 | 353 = 1.08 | 35.74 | 30.67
